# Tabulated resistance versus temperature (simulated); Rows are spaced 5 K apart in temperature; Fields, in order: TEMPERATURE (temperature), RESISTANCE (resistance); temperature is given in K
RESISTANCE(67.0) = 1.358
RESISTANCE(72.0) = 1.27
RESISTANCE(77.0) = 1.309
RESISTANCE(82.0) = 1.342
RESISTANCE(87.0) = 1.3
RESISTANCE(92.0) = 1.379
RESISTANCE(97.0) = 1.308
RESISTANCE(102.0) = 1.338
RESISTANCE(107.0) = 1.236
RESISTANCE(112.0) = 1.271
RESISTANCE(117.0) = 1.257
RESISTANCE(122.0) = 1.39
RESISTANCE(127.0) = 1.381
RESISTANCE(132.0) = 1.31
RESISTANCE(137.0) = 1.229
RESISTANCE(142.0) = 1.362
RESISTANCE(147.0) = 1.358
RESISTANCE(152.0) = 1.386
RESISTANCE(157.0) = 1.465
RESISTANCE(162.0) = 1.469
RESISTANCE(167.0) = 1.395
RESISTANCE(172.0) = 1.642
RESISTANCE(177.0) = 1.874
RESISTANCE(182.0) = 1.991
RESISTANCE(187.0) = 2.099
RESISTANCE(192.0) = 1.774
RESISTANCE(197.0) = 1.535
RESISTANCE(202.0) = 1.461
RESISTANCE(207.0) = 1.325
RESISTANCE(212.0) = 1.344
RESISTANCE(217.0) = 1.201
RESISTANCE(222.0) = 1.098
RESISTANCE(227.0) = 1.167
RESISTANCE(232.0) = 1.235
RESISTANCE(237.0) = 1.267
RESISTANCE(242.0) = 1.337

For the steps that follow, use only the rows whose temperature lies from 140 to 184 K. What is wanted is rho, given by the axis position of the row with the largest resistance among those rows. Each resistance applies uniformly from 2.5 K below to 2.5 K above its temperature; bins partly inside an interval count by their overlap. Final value 182.0 K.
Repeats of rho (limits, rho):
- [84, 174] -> 172.0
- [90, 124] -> 122.0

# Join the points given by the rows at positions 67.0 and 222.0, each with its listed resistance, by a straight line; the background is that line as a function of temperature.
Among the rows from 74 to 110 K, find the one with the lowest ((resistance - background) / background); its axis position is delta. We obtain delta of 107.0 K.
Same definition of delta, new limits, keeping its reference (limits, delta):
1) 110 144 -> 117.0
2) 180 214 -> 207.0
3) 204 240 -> 222.0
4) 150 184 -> 152.0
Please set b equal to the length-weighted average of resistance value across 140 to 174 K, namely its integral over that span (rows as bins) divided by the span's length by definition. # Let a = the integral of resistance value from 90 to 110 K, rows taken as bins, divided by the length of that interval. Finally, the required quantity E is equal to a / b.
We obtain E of 0.91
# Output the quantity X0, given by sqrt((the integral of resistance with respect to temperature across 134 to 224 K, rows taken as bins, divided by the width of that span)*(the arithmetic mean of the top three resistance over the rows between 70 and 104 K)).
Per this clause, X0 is 1.43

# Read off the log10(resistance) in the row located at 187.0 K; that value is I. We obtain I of 0.32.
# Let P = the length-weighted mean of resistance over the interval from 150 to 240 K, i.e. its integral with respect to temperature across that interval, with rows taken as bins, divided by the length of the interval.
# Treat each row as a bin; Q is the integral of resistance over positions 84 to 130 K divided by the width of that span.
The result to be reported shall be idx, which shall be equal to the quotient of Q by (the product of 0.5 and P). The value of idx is 1.78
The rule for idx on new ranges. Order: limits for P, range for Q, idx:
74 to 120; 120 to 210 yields 2.34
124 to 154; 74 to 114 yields 1.96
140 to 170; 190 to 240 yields 1.89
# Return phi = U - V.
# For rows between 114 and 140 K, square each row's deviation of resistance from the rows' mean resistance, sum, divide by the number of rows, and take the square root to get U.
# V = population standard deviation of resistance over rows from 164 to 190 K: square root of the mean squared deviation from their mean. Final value -0.19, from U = 0.06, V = 0.25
